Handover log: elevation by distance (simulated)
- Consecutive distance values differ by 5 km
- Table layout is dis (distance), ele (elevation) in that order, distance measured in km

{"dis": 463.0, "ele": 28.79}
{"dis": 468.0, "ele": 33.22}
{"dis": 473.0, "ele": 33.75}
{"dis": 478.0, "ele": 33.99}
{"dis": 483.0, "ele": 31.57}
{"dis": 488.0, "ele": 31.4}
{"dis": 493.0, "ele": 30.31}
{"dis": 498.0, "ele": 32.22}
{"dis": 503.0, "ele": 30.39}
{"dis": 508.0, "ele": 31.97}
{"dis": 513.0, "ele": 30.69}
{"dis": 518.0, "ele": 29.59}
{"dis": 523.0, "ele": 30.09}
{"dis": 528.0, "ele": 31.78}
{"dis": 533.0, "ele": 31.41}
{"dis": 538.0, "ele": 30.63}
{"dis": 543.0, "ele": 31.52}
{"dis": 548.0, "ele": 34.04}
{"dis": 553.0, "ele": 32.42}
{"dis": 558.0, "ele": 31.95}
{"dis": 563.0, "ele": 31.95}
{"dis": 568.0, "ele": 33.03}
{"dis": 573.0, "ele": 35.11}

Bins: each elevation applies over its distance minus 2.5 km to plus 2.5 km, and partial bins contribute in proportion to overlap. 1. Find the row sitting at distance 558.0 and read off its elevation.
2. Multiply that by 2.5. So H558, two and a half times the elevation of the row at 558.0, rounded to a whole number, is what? 80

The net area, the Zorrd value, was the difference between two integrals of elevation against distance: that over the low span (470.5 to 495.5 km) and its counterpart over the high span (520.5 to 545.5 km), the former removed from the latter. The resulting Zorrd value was -28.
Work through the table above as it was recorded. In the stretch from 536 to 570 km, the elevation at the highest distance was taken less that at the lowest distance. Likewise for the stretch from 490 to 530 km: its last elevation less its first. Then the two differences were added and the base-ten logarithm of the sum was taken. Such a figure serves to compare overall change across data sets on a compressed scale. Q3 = 0.59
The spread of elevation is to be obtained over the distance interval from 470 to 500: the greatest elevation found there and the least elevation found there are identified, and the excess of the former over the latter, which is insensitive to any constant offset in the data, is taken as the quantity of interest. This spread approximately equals 3.7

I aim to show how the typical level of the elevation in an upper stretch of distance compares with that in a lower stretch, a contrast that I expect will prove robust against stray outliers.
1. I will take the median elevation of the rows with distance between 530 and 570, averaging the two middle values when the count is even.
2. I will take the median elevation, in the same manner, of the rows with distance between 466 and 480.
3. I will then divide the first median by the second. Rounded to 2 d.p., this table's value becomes 0.95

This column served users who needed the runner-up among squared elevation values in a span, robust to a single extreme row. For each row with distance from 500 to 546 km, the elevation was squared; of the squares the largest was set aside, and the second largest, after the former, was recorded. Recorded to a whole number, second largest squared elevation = 1010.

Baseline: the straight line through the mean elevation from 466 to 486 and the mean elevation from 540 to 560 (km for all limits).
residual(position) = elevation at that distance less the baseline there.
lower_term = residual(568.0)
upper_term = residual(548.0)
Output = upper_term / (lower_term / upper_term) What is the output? 3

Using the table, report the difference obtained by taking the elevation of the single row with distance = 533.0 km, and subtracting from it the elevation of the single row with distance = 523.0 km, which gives 1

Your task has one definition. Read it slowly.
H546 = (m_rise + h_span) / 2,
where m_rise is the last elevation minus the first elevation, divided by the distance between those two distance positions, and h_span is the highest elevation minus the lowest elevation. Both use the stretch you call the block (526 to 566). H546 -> 1.71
